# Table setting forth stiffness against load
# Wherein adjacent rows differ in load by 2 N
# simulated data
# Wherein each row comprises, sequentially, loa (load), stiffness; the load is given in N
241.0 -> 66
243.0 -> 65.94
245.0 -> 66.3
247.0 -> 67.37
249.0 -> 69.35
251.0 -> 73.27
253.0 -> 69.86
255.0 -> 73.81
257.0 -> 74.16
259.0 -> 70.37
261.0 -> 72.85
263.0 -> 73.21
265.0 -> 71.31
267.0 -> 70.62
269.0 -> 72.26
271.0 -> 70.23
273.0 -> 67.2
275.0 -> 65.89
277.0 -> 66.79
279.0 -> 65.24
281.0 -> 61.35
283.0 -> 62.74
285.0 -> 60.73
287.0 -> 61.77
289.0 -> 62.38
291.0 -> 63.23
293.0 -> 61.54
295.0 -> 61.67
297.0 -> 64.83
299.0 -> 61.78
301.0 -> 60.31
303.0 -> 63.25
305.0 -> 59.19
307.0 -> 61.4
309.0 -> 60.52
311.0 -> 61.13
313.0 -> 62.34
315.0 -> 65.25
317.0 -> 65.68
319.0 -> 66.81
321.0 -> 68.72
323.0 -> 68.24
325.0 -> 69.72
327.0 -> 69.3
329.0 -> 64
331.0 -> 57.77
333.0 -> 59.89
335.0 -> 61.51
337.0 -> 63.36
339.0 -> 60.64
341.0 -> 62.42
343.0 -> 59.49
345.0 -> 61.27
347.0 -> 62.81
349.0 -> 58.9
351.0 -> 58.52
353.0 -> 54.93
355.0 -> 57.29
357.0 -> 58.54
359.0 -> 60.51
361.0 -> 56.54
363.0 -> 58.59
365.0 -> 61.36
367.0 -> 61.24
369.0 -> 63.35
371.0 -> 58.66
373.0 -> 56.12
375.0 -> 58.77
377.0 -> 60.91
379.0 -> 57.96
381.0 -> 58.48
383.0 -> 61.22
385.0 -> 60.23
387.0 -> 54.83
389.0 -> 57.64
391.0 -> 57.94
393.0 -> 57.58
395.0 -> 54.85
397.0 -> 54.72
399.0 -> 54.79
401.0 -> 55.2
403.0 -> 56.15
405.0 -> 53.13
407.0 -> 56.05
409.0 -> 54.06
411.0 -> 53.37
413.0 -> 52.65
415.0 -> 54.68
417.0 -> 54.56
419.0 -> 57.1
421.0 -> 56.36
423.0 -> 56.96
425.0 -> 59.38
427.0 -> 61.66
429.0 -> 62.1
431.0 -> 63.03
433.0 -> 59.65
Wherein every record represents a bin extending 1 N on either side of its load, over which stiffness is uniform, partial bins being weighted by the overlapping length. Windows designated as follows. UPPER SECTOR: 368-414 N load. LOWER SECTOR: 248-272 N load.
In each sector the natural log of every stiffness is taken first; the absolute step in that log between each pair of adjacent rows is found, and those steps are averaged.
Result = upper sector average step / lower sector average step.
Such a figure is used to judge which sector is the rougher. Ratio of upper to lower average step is 1.1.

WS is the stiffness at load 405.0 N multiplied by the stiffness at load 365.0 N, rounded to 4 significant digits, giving 3260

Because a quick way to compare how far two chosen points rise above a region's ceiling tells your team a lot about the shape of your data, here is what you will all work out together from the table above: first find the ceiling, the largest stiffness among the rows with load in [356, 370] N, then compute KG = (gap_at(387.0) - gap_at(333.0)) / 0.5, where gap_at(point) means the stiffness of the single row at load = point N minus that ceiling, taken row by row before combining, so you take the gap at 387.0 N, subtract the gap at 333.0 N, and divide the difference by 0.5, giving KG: -10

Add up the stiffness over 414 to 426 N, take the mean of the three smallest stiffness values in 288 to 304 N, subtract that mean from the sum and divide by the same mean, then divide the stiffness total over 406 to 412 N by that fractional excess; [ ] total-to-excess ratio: 36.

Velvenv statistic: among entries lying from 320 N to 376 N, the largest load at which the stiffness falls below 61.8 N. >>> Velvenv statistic 375.0 N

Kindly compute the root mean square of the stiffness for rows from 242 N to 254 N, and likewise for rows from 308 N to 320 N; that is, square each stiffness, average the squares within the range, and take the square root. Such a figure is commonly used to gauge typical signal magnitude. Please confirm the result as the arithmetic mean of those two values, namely 66.2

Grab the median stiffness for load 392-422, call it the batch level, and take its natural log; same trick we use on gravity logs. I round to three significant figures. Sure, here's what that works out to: 4.00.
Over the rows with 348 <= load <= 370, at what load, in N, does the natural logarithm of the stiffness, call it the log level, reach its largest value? 369.0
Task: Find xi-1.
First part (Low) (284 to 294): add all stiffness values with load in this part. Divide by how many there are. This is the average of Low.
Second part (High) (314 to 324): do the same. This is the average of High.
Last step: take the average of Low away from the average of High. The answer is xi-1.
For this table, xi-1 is 5.0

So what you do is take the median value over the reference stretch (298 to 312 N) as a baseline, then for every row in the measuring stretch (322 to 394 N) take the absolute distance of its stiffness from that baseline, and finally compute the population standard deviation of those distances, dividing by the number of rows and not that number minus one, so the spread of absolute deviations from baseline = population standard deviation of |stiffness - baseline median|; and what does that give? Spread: 2.2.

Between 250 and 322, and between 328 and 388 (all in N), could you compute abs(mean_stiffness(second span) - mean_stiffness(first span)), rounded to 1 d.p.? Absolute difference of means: 6.3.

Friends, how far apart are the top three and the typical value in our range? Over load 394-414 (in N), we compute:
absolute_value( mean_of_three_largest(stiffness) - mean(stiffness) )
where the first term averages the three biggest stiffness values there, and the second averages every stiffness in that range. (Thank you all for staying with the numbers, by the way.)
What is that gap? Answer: 1.3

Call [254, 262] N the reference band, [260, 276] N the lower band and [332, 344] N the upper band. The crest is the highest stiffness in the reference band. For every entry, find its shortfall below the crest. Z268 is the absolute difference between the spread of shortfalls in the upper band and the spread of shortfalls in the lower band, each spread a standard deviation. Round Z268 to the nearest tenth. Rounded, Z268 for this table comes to 1.1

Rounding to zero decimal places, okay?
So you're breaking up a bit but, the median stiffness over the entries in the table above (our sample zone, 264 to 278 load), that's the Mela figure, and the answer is 70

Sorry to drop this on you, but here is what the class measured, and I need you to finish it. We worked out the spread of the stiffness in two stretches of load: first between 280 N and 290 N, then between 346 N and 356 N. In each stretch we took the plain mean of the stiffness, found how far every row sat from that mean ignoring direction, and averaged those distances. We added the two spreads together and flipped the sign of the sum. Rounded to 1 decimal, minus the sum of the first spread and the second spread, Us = -2.5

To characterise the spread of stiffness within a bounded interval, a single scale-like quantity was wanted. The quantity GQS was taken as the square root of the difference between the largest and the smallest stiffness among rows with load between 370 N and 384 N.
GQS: 2.26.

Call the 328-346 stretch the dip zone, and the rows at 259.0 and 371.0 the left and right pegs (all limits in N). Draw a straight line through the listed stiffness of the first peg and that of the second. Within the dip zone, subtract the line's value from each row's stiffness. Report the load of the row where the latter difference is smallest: 331.0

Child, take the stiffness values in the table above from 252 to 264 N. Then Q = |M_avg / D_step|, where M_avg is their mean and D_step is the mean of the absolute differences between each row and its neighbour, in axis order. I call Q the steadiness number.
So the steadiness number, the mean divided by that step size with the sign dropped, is 33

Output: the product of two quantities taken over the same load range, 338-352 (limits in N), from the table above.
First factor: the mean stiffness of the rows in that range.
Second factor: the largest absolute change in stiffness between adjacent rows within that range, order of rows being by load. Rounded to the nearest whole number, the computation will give 237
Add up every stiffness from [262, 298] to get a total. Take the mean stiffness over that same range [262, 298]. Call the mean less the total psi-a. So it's -1117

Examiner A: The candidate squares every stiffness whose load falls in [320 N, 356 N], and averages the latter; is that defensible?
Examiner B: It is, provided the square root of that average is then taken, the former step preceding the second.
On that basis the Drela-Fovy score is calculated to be 62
